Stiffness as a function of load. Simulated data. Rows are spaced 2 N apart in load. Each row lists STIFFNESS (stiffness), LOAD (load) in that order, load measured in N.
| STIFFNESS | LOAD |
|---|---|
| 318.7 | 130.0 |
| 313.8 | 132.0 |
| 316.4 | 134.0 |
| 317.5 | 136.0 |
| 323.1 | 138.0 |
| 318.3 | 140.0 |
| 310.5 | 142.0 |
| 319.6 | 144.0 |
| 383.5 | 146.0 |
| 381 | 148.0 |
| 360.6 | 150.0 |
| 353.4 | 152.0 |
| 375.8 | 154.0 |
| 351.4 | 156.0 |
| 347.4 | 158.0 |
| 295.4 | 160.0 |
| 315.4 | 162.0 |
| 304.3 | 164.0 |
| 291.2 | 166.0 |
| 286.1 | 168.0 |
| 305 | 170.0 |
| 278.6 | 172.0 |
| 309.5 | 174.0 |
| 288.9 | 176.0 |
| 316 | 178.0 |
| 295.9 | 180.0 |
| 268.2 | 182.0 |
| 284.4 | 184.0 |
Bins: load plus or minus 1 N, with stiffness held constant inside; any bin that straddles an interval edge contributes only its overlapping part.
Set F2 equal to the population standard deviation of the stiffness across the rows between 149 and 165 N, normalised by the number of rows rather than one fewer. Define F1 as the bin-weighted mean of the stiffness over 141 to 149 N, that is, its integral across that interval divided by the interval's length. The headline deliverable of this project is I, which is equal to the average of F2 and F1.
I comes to 188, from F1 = 349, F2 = 27.2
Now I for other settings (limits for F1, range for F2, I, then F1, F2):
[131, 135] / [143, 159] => 167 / 315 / 19.8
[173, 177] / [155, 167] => 162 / 299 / 23.8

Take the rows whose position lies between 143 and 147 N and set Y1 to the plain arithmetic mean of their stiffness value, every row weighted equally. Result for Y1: 352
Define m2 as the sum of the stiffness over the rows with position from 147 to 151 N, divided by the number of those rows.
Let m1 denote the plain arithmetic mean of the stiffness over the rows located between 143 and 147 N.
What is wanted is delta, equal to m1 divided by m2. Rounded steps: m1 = 352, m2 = 371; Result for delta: 0.95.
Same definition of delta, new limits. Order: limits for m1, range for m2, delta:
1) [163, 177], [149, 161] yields 0.85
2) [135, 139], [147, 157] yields 0.88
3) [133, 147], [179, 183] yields 1.16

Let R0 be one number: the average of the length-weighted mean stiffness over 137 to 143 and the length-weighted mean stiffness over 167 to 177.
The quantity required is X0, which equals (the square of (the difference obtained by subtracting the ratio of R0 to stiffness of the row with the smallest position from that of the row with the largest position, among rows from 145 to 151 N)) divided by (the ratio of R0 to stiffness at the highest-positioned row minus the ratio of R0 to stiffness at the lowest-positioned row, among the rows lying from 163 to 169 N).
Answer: 0.04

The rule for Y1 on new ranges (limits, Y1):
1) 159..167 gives 302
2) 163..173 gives 293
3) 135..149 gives 336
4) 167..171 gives 296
